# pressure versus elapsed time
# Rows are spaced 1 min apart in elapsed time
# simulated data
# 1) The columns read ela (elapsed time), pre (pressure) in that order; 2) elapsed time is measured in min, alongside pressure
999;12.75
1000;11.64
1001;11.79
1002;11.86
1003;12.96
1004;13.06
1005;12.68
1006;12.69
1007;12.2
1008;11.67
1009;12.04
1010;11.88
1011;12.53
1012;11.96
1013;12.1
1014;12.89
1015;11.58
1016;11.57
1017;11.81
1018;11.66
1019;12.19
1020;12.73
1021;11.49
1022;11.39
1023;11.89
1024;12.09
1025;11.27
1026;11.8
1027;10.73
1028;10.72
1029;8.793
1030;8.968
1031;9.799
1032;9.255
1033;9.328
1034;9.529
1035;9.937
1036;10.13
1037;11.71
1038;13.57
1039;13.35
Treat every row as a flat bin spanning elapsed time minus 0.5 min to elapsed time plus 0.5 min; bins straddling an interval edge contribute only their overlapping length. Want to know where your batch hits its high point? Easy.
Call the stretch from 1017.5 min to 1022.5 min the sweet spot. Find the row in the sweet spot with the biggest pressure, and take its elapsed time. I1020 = 1020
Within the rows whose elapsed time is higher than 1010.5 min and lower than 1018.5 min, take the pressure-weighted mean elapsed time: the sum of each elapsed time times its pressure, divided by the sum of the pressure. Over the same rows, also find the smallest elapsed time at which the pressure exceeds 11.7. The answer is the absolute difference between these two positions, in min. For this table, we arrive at 3.4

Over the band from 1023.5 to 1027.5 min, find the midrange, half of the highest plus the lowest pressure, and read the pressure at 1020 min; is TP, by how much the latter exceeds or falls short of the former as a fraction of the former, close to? 0.116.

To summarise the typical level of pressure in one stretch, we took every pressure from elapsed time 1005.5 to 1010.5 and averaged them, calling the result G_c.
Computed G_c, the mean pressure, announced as 12.1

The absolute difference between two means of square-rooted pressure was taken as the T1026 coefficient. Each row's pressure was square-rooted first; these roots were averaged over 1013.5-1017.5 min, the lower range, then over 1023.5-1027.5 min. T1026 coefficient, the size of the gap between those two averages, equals 0.07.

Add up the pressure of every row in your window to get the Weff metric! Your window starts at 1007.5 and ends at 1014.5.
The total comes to 85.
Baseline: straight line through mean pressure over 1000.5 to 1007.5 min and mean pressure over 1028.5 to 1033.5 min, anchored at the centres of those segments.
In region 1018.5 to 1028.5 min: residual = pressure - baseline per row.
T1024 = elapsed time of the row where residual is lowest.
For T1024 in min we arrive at 1027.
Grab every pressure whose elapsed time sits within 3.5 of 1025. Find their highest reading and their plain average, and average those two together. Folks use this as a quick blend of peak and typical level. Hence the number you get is 11.75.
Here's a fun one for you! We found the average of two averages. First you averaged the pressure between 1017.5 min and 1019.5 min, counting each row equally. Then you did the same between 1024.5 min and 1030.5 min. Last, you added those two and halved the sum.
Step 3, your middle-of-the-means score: 11.2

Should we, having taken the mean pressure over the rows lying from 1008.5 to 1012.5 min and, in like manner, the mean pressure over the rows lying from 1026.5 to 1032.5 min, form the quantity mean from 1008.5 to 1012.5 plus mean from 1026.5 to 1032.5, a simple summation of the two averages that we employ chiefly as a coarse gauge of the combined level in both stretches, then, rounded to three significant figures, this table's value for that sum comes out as 21.8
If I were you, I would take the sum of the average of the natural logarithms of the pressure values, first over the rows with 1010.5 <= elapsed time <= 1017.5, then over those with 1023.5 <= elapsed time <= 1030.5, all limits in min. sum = 4.85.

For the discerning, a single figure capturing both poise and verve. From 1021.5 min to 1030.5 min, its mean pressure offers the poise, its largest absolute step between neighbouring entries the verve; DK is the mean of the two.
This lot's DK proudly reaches 6.39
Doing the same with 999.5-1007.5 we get 6.73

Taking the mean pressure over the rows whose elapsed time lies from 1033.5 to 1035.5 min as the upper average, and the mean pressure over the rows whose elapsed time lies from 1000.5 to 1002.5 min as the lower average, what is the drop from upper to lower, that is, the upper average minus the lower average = -2.1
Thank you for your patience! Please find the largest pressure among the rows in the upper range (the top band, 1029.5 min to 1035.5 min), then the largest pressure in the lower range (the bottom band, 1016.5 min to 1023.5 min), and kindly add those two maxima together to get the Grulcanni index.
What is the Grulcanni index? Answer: 22.7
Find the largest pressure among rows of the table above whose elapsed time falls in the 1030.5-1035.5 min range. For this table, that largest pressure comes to 9.937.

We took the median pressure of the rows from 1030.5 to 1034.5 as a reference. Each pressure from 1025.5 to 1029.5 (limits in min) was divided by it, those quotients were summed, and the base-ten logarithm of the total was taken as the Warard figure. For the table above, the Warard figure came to 0.65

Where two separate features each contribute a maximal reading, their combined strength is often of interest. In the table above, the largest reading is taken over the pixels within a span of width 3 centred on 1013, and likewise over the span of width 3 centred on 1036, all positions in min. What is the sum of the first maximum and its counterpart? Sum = 24.6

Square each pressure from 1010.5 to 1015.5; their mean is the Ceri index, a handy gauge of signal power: 149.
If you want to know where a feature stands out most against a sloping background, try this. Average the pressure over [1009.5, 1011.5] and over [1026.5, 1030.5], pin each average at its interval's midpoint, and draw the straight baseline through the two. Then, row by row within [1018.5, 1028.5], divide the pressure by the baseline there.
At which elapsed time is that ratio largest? 1026 min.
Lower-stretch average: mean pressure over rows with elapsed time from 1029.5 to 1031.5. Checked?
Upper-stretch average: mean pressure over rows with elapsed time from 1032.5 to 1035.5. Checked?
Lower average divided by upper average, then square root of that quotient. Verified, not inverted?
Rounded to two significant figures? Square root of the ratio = 0.99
